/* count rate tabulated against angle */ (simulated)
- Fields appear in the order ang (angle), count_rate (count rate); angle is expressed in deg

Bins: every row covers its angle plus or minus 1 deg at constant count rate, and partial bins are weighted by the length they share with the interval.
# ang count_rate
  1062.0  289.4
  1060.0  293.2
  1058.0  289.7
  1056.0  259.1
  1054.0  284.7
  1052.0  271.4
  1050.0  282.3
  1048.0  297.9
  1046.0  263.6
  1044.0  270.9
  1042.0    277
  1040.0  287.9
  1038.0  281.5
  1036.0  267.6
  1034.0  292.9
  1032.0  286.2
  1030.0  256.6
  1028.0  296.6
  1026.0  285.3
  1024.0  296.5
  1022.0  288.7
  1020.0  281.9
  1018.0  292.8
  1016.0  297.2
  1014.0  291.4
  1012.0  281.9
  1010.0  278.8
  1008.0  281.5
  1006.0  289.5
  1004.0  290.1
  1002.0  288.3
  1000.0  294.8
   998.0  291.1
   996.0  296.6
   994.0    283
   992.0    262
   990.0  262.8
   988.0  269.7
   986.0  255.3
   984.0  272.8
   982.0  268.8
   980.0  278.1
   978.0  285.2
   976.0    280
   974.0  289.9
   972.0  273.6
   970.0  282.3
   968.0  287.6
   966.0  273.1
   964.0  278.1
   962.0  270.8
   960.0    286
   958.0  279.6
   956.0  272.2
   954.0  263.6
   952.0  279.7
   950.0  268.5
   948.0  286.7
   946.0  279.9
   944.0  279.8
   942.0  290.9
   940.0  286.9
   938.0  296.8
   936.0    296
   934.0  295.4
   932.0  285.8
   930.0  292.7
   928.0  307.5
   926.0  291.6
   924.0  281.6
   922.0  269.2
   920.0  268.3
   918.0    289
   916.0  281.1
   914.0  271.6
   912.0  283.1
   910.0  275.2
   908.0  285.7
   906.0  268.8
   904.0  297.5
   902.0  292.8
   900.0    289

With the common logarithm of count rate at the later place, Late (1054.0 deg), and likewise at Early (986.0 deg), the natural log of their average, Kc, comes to 0.888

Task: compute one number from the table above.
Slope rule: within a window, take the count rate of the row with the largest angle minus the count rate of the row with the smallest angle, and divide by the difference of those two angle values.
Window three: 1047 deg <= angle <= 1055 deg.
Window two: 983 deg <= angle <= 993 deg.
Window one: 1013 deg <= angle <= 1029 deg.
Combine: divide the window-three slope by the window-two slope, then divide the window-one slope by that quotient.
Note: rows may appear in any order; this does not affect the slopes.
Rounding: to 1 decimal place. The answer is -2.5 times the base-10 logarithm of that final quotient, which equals 1.6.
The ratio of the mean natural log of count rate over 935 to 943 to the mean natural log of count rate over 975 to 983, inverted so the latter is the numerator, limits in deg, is 0.99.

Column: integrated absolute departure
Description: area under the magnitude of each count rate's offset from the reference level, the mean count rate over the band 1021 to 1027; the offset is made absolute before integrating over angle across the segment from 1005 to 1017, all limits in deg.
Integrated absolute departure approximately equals 74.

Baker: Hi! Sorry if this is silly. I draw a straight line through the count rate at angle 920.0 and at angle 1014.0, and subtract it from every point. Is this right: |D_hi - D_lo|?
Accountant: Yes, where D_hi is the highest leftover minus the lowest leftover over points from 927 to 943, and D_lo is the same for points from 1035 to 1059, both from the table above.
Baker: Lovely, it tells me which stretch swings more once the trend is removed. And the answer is 17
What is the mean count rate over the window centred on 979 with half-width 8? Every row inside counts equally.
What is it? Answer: 275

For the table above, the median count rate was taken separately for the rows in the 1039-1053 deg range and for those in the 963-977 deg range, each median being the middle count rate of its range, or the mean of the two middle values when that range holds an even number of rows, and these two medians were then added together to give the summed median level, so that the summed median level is 557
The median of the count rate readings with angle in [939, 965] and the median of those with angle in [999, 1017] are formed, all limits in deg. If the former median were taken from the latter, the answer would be 10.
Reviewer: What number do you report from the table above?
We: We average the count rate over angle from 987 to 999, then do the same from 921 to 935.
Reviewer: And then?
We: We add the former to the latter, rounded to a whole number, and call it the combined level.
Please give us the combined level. 567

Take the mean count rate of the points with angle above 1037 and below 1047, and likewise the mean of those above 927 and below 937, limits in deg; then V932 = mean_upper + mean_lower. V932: 572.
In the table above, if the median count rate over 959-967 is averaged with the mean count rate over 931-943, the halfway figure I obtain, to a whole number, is 284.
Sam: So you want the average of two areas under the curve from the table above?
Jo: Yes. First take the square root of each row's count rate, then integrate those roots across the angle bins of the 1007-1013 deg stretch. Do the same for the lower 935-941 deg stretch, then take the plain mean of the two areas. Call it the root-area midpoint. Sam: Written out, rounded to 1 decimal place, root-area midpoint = 101.6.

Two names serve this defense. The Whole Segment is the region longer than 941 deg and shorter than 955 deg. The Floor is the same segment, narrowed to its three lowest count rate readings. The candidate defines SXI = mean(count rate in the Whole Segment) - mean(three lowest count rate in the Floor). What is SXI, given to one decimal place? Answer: 7.8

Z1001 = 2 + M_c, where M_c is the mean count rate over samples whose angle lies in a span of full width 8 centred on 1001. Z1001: 293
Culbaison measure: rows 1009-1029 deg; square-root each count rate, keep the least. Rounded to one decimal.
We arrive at 16.7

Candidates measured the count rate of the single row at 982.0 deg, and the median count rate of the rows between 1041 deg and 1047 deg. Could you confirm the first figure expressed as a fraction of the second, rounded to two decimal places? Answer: 0.99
